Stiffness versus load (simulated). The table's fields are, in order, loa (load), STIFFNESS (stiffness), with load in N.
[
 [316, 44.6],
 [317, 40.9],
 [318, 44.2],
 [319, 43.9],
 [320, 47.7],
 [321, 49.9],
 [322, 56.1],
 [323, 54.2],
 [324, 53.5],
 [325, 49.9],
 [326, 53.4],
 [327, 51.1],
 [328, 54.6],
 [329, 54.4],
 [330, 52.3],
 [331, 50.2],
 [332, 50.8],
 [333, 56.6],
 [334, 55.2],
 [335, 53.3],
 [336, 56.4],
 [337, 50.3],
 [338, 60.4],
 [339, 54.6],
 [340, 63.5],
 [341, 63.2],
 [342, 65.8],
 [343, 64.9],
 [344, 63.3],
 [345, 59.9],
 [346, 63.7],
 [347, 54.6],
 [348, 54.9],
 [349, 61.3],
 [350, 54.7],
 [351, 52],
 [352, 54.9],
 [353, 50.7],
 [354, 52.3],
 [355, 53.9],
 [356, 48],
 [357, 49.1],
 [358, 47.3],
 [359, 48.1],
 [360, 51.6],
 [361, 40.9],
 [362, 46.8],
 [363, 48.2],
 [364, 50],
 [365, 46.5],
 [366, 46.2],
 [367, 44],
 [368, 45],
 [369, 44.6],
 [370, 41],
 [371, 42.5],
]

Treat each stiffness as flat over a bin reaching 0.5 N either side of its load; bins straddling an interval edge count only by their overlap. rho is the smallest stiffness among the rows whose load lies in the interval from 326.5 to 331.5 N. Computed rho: 50.2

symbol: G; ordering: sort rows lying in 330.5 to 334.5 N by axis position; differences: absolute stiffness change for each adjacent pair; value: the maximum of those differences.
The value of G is 5.8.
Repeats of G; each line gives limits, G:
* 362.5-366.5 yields 3.5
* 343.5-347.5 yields 9.1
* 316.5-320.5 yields 3.8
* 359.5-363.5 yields 10.7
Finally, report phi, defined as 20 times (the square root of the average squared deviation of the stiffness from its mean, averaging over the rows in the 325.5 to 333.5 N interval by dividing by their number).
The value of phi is 41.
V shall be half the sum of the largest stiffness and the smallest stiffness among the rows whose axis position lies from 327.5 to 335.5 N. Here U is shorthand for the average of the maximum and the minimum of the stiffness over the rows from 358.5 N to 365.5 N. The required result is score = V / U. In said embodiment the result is 1.15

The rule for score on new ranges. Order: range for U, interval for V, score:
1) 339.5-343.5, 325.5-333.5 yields 0.83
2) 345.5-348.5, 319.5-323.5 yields 0.88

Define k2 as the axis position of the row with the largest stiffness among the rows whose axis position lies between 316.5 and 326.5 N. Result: 322 N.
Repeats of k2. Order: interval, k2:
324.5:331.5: 328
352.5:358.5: 355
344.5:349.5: 346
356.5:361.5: 360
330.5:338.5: 338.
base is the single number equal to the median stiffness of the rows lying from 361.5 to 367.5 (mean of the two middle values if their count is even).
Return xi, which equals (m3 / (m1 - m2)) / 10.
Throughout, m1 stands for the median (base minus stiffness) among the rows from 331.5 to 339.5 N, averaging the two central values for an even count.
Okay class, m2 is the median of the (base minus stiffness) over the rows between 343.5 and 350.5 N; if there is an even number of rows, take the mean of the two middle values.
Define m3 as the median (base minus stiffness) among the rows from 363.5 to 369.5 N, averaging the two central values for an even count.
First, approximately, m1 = -8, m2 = -13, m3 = 1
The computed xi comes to 0.02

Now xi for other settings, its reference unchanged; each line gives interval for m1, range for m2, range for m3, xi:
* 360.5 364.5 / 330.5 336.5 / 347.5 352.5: -0.12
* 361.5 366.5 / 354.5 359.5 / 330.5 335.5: -0.51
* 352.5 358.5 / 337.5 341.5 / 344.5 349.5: -0.11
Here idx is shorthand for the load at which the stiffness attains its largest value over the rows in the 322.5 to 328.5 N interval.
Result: 328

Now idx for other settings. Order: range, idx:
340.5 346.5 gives 342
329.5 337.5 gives 333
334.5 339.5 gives 338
